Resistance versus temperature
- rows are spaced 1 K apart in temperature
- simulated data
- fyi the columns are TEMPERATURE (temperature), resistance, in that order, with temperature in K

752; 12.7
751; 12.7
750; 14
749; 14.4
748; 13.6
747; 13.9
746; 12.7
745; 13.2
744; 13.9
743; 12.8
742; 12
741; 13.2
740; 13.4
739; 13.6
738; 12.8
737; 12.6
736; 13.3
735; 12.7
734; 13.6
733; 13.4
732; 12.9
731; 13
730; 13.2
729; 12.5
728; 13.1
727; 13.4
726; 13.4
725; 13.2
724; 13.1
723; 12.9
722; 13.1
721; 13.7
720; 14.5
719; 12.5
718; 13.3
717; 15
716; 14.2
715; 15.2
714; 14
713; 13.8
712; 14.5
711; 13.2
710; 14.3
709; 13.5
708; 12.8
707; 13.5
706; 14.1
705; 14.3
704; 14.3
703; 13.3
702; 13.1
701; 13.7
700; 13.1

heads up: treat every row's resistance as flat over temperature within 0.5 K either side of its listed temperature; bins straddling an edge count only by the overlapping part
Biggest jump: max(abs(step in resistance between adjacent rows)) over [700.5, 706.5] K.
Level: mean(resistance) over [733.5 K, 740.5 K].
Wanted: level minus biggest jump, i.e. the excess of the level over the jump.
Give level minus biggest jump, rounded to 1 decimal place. 12.1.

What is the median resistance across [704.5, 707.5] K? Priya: 14.1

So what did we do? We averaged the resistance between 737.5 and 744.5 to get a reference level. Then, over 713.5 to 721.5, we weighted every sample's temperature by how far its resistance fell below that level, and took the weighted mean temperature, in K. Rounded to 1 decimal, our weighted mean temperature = 716.7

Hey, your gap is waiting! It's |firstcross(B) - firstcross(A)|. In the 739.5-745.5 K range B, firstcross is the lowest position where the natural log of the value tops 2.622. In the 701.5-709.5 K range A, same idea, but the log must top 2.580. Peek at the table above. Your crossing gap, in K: 41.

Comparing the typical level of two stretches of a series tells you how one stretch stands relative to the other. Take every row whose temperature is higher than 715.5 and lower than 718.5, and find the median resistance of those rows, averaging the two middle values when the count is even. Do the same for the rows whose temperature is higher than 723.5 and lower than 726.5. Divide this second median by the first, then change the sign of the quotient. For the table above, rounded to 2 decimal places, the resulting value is -0.93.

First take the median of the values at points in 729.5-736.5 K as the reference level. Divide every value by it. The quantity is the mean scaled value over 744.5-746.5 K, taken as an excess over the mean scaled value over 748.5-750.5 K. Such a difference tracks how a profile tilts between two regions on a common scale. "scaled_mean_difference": -0.09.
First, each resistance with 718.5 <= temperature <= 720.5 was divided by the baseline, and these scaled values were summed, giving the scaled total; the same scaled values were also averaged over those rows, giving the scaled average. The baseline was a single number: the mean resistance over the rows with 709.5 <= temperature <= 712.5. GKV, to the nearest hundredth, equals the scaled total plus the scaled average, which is 2.89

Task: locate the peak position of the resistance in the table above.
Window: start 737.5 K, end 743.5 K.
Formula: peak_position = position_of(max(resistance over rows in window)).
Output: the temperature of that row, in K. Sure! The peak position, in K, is 739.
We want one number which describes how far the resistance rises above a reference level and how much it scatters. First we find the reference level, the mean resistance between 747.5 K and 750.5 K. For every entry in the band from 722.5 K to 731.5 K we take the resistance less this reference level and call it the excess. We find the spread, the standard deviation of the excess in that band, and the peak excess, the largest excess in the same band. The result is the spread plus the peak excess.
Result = -0.3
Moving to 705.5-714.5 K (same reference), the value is 1.0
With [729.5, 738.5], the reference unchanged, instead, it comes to -0.1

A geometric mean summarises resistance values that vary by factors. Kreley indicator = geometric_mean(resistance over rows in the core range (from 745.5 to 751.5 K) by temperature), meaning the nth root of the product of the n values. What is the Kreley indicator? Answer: 13.5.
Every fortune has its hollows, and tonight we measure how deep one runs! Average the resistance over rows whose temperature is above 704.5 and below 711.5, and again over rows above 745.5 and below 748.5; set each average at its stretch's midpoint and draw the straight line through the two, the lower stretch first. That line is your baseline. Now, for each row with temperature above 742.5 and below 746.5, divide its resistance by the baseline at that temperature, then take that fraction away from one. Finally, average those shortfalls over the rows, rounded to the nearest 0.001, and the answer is 0.020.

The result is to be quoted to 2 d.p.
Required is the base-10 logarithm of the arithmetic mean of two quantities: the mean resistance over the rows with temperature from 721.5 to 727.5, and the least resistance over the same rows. 1.12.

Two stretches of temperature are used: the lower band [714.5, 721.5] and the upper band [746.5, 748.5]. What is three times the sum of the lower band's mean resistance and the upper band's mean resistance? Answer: 83.4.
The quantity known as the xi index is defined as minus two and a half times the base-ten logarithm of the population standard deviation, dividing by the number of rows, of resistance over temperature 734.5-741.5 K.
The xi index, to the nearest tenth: 1.1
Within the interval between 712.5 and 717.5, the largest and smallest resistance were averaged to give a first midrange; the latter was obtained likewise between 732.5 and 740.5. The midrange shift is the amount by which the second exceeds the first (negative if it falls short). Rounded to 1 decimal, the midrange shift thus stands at -1.4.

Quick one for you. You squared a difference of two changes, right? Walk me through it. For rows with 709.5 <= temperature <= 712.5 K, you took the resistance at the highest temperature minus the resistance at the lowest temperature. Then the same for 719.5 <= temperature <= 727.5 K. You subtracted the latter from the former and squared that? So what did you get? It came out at 1.7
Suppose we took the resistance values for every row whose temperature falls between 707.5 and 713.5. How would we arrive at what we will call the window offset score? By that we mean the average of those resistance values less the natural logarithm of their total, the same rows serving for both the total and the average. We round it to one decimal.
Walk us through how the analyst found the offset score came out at 9.3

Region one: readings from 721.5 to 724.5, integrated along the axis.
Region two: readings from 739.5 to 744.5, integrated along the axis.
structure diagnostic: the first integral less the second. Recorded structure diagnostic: -26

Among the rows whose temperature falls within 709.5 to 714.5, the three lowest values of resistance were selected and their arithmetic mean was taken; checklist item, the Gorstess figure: 13.7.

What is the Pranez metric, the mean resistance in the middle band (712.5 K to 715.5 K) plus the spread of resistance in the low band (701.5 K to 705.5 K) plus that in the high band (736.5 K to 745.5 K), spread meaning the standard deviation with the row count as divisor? 15.4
